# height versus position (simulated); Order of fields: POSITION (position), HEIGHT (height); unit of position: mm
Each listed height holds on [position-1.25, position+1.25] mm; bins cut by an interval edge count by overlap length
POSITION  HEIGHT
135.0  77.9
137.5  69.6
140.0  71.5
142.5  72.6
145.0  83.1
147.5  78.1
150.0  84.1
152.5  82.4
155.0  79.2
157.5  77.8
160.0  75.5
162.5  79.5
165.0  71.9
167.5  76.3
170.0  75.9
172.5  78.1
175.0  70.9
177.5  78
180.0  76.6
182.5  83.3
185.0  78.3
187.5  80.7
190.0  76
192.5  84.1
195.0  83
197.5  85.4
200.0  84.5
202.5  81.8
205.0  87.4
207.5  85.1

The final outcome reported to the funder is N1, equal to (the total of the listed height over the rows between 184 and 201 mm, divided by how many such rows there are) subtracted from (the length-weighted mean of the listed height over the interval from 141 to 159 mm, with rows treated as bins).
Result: -2.3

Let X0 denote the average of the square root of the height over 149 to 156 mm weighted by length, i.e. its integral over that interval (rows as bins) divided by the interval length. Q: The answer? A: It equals 9.05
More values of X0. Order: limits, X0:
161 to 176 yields 8.69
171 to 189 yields 8.83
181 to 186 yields 8.98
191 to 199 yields 9.16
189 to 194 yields 8.96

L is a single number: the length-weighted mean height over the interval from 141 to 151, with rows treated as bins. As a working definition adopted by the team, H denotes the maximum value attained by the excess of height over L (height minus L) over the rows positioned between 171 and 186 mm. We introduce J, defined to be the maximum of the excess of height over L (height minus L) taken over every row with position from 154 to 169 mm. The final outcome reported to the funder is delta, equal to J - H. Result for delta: -3.8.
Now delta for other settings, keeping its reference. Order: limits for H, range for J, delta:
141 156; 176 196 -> 0.0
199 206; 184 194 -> -3.3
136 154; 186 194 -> 0.0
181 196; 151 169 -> -1.7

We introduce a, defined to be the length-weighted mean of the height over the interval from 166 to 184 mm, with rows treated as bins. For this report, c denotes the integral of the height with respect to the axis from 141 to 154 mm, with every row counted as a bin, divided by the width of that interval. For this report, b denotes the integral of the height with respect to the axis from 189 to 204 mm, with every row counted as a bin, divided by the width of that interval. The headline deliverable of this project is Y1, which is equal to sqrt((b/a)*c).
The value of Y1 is 9.3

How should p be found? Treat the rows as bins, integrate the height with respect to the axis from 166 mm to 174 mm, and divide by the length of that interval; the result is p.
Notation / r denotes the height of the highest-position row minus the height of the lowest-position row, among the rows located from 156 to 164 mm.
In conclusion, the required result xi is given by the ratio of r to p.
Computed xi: 0.02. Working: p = 76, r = 2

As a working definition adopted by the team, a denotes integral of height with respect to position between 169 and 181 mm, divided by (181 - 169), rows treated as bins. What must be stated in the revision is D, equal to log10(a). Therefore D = 1.88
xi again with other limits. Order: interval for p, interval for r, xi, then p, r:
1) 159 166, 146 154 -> 0.06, 76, 4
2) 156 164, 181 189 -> -0.03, 77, -3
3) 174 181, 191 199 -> 0.02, 75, 1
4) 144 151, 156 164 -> 0.02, 82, 2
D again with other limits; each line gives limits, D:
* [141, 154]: 1.90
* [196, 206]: 1.93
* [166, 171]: 1.88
